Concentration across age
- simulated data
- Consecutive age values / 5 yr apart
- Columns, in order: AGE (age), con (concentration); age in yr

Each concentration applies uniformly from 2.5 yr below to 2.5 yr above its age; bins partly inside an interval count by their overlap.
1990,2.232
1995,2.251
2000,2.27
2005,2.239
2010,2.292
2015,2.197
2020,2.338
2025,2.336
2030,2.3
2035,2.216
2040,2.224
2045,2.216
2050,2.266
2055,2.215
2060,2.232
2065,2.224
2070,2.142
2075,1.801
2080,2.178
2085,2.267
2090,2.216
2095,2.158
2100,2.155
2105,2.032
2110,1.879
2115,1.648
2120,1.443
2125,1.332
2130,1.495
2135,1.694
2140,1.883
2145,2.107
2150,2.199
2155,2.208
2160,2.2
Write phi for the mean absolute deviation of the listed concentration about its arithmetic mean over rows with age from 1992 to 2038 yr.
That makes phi 0.04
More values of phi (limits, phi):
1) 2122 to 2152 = 0.28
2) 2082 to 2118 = 0.17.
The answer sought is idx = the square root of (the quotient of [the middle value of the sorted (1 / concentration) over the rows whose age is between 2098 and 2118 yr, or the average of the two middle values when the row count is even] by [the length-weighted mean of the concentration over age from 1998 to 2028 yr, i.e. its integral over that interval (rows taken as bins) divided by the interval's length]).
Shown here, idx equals 0.474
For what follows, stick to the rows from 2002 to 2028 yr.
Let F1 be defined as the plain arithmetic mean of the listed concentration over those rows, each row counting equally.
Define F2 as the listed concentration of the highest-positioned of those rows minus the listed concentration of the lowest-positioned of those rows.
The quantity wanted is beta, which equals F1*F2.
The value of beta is 0.2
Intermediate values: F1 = 2.28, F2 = 0.10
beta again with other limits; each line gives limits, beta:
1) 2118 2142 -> 0.7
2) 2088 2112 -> -0.7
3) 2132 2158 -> 1.0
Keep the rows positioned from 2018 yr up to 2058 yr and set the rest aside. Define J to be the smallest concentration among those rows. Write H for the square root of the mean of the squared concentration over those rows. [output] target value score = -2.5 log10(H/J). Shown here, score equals 0.0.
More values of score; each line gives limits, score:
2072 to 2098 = -0.2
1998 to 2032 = 0.0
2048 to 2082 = -0.2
